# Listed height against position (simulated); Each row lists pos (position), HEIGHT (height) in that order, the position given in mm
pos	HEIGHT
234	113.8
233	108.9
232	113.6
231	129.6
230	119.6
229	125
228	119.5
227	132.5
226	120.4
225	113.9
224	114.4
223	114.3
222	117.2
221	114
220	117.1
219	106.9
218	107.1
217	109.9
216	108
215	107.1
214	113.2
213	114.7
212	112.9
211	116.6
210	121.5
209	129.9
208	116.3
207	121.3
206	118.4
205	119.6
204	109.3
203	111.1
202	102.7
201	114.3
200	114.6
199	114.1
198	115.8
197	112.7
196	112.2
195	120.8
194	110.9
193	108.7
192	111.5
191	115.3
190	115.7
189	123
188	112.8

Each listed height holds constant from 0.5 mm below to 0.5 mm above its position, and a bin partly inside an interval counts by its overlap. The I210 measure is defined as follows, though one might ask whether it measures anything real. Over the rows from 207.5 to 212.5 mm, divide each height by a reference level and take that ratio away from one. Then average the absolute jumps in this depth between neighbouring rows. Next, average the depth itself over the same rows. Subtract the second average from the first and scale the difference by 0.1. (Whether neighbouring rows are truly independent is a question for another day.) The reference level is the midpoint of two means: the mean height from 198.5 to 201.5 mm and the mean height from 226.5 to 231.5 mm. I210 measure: 0.006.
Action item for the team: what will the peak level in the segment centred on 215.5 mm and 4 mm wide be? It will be 113.2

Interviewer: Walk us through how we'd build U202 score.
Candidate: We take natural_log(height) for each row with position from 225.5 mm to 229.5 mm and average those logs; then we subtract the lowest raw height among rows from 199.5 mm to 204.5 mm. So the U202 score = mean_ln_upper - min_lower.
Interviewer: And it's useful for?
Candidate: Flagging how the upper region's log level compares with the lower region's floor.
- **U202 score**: -98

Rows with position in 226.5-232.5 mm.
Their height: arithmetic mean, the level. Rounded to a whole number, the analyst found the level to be 123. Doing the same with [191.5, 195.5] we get 113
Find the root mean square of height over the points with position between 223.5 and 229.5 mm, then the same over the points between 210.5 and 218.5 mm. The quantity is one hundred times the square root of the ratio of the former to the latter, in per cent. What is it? 104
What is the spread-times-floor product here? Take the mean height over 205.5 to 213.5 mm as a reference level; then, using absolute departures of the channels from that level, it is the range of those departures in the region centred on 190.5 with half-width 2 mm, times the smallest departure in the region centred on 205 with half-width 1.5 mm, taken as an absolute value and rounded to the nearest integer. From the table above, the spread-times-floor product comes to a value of 2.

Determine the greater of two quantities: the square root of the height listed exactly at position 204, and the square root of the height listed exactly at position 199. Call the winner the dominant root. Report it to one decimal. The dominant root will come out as 10.7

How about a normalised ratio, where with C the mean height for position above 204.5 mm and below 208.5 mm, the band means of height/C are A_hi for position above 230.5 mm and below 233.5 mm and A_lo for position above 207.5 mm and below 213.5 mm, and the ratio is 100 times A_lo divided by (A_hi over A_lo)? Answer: 101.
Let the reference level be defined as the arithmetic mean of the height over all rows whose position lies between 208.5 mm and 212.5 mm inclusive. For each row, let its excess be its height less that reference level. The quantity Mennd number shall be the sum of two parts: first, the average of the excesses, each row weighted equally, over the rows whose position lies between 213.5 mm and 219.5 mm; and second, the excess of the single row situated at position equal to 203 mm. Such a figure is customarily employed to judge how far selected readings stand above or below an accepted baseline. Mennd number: -21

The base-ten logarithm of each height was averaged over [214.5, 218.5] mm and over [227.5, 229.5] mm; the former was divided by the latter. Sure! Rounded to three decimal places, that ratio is 0.974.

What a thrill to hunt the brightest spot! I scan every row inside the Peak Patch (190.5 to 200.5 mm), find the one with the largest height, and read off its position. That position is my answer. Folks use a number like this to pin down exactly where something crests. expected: 195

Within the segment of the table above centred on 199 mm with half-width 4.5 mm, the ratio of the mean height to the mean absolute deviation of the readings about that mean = 37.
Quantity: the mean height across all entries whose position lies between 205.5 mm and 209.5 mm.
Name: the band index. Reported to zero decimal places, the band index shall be 121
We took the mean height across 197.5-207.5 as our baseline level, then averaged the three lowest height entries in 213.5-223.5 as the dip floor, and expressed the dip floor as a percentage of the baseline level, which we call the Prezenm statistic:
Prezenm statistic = 94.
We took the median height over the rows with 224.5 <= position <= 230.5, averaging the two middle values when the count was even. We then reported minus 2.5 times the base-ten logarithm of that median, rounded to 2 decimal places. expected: -5.20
